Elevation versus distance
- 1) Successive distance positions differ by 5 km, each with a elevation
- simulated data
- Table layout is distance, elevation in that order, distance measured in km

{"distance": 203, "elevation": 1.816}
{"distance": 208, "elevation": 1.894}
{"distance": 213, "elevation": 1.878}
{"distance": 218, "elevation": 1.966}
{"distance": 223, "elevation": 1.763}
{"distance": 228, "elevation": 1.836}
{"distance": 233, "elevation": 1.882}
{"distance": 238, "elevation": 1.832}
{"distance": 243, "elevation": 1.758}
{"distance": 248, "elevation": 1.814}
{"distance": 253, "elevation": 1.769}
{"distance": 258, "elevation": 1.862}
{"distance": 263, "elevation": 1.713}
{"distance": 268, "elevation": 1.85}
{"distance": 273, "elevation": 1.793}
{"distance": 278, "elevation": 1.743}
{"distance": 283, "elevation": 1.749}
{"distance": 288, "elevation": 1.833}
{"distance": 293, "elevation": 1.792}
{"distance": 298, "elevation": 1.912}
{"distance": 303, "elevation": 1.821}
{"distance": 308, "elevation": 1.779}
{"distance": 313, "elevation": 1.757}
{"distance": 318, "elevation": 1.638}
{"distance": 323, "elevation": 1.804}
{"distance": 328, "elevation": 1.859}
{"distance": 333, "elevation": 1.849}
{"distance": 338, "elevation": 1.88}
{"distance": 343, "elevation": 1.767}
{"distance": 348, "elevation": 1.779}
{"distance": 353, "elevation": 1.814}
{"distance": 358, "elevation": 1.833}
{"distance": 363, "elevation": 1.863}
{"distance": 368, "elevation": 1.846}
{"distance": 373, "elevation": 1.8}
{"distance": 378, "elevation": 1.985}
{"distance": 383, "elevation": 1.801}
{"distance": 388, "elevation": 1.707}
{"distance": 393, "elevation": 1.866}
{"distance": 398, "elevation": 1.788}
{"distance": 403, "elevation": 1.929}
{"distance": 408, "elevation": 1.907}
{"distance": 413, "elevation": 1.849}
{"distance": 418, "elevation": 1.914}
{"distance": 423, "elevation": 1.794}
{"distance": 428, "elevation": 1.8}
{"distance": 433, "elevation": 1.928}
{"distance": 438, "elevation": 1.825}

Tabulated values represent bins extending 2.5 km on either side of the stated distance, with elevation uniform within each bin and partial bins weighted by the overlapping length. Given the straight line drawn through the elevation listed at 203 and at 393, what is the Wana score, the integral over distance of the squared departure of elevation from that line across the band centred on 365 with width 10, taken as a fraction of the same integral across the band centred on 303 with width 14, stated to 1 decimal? 0.0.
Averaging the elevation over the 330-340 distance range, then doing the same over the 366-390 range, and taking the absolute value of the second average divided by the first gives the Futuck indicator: 0.98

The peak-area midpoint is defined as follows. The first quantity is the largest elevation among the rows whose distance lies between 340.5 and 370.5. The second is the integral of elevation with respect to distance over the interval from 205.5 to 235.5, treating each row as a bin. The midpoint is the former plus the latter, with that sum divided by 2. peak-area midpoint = 29.0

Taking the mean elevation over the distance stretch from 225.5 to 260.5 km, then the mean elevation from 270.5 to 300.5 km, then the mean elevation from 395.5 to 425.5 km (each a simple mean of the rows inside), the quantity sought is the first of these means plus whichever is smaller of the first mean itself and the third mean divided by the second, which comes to 2.86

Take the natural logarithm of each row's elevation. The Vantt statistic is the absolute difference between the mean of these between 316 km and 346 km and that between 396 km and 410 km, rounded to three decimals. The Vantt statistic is 0.041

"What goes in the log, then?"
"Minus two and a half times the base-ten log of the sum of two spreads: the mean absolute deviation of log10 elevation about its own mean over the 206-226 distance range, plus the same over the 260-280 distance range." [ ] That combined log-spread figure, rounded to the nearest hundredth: 4.02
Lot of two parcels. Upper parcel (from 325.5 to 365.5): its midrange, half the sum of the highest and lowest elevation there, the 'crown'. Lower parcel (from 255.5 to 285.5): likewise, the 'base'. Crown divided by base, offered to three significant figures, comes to 1.02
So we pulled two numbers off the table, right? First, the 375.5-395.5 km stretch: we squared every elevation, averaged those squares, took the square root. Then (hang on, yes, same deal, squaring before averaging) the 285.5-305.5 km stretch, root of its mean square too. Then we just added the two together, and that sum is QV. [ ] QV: 3.68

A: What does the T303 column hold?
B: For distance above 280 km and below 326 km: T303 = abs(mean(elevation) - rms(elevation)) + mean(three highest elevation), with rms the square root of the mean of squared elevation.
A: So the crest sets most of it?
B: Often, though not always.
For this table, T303 1.86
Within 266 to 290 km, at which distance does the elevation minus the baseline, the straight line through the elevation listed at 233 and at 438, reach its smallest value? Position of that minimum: 278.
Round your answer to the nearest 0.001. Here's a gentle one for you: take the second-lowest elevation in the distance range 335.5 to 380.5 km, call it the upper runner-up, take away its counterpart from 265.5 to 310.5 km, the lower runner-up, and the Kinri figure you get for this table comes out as 0.030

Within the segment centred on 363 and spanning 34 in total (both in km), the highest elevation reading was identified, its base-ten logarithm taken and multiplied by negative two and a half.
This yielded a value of -0.74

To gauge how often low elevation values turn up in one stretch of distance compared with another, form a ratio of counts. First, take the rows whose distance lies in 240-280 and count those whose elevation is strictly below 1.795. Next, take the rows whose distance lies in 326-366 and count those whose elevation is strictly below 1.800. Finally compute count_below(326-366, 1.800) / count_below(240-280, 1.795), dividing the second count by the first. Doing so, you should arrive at 0.40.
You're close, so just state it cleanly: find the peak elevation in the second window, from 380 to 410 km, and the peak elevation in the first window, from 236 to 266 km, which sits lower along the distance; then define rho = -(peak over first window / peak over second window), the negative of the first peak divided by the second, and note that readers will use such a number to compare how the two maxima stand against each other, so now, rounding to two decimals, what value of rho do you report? -0.97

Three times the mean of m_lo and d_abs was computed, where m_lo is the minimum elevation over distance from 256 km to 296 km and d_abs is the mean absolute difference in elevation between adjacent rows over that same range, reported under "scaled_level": 2.68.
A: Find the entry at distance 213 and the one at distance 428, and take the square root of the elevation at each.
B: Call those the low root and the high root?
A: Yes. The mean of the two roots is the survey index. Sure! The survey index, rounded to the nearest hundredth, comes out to 1.36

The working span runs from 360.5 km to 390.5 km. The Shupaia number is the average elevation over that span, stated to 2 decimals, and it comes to 1.83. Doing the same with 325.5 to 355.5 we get 1.82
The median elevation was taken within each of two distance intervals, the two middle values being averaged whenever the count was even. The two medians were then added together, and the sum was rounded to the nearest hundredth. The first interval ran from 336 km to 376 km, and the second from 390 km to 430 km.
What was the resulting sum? 3.68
